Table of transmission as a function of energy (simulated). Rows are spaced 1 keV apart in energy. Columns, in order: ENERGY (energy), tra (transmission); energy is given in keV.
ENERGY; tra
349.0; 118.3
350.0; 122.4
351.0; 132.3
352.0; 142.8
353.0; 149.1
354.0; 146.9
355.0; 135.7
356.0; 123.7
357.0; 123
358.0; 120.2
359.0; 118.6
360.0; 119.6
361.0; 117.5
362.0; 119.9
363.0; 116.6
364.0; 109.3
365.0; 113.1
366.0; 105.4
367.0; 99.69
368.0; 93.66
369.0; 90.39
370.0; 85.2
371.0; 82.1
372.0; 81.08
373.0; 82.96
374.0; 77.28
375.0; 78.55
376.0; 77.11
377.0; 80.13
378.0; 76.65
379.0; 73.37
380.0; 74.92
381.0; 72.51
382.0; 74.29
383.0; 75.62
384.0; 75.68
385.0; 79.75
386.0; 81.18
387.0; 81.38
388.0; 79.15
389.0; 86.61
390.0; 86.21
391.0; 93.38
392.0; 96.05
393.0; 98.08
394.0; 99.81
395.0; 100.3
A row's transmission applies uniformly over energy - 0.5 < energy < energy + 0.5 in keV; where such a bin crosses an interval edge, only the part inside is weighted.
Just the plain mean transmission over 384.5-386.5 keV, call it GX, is 80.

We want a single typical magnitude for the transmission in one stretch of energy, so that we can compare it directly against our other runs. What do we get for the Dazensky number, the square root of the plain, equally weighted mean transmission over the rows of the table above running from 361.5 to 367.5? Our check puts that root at 10.5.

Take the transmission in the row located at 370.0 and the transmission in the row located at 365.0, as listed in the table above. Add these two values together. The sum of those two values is 198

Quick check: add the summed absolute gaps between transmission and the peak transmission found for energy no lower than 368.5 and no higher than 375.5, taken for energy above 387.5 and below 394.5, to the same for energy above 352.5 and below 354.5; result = 160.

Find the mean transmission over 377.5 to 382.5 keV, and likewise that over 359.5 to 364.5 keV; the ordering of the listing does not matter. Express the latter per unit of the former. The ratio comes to 1.6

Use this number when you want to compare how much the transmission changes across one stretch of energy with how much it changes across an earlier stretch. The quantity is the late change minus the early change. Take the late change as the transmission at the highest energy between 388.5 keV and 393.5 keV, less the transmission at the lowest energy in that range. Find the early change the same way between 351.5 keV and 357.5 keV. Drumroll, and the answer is 31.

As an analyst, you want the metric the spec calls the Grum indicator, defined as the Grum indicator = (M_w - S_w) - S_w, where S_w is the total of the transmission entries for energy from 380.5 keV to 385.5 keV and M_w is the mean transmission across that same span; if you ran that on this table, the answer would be -680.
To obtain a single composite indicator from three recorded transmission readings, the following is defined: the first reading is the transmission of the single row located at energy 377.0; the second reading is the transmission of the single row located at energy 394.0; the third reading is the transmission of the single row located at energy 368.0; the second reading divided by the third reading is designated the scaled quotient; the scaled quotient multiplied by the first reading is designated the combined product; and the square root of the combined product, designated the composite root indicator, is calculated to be 9.2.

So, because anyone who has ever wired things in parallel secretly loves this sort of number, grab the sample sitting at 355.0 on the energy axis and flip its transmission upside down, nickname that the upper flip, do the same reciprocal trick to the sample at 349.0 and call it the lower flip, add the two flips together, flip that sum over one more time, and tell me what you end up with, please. 63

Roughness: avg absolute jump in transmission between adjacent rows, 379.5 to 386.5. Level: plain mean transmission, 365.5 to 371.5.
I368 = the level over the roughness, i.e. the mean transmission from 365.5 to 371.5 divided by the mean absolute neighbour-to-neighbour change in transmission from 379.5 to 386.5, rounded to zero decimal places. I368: 50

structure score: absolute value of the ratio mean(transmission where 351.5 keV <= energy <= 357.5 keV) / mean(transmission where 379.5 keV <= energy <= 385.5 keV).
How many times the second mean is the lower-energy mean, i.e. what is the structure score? 1.81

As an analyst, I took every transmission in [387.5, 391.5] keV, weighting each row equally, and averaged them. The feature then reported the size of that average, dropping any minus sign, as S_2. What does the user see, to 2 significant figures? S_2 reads 86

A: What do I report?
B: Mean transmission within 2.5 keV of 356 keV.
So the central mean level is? 130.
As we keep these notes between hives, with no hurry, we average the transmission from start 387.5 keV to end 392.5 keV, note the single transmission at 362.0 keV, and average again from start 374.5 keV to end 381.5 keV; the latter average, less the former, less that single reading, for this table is -132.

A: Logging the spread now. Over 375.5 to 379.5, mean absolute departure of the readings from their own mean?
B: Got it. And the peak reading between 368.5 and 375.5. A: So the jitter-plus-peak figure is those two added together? 92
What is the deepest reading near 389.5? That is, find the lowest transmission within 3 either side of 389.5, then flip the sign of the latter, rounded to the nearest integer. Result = -79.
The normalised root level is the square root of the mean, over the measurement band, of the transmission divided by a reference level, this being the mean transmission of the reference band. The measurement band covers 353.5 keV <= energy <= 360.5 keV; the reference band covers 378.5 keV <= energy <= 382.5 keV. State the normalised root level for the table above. 1.31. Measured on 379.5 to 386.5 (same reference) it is 1.02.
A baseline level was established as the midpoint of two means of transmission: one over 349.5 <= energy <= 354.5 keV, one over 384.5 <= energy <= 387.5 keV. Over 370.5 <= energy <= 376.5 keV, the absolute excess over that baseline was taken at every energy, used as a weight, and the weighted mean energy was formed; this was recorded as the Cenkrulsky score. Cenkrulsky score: 373.6 keV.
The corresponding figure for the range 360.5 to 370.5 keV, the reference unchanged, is 366.9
